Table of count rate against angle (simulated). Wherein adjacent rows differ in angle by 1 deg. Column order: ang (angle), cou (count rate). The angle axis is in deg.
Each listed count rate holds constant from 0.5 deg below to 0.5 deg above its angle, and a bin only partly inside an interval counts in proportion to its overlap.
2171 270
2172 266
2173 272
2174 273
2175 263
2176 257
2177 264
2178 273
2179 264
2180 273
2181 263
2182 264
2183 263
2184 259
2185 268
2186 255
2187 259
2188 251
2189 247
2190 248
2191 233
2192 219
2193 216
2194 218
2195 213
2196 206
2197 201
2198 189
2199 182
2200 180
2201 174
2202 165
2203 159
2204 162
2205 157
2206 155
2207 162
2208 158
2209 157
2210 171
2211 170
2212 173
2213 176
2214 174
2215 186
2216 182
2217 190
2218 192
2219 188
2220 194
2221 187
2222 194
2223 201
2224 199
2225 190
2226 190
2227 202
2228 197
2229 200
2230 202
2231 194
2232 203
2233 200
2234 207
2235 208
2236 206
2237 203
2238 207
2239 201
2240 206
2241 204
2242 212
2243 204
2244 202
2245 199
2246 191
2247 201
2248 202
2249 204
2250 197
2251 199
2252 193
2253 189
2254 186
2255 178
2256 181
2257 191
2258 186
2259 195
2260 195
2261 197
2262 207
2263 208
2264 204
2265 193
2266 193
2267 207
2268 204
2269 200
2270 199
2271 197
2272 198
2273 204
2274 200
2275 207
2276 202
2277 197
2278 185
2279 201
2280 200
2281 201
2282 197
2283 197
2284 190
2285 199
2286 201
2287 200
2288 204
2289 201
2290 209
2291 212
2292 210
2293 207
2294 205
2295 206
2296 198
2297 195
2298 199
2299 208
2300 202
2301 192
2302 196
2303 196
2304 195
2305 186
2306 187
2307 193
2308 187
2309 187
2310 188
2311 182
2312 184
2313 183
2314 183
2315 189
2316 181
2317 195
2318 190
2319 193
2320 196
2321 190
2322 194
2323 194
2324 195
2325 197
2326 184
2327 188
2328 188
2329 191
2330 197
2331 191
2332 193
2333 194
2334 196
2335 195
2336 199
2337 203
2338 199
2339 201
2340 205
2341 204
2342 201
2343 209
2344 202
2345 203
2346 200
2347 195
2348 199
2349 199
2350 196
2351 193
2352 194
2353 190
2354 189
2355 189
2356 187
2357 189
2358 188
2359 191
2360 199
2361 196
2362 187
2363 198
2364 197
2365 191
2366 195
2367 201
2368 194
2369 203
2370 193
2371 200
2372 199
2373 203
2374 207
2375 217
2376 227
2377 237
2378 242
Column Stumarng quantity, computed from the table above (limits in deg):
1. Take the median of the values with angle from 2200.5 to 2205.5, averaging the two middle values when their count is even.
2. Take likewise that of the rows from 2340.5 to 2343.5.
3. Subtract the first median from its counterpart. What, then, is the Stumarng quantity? 42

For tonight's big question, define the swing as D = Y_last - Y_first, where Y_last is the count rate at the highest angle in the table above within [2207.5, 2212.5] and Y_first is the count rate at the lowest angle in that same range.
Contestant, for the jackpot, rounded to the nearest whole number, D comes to 15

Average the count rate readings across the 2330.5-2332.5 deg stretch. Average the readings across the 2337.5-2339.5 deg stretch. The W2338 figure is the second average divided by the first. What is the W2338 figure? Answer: 1.04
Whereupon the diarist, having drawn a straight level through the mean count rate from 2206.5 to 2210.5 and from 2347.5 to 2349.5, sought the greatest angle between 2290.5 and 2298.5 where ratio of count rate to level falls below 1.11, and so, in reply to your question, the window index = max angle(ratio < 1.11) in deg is 2298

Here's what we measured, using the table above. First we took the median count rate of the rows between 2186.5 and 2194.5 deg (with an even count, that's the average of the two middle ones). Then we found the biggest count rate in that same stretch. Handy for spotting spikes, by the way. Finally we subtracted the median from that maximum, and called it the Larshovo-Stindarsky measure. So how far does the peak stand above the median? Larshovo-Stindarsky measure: 19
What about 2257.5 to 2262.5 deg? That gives 12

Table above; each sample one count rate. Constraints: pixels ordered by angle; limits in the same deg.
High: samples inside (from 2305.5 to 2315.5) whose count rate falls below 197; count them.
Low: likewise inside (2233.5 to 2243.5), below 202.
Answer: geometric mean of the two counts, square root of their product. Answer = 3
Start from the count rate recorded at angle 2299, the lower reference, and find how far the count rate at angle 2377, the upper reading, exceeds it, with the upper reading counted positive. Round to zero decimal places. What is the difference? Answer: 29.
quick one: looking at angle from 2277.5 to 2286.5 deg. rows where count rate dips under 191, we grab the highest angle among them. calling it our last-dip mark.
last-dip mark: 2284 deg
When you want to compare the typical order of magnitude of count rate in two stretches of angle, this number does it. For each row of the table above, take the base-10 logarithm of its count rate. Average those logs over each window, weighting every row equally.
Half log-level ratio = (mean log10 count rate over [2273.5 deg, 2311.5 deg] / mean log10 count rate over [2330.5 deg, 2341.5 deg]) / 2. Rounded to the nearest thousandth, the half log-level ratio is 0.500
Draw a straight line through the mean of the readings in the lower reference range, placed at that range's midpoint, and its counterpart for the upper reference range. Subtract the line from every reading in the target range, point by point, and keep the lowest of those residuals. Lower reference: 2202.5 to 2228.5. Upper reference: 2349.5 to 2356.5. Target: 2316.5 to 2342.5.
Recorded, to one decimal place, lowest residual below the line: -4.8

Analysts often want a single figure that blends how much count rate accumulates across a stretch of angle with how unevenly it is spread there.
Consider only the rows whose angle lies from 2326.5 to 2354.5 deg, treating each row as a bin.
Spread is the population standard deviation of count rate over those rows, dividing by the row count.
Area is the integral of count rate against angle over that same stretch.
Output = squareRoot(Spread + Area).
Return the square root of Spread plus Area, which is 74.3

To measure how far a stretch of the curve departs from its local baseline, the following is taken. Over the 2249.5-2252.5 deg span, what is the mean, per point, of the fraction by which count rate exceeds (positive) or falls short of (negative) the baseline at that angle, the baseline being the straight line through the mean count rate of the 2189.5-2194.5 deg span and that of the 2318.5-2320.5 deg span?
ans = -0.07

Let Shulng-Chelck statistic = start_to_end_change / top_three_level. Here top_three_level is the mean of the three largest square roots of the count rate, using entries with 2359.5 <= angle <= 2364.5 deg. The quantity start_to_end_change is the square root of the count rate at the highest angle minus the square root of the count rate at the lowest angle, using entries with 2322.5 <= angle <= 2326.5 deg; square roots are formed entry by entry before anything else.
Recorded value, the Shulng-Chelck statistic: -0.026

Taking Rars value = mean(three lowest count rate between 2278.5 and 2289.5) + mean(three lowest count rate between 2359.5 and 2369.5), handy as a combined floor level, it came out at 385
